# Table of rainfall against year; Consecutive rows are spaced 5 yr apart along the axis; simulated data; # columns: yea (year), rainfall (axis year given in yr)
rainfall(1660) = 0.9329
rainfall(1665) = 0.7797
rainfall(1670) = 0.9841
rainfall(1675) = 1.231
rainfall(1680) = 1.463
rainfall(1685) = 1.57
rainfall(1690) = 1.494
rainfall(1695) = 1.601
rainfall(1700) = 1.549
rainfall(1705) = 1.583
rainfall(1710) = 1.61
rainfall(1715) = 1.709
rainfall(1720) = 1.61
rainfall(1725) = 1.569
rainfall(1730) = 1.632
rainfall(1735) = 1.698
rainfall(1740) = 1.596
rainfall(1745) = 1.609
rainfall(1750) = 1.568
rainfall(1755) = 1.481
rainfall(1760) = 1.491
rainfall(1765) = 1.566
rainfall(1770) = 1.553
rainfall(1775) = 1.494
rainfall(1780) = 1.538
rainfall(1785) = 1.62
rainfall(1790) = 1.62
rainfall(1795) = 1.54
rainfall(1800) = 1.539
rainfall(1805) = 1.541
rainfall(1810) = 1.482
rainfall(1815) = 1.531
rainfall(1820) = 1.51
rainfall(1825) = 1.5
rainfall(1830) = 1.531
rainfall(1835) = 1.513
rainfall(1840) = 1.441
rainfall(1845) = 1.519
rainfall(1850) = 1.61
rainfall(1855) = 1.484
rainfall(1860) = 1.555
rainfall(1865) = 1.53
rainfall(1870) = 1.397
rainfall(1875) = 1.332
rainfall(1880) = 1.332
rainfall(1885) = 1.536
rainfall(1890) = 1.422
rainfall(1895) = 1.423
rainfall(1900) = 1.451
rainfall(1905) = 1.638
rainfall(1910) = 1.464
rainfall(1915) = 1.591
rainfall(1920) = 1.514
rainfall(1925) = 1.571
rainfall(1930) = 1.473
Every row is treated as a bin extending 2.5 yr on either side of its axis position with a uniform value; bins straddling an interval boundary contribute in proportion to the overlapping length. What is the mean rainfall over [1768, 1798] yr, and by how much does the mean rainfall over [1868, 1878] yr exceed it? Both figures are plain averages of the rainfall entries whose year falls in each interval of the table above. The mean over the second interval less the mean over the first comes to -0.20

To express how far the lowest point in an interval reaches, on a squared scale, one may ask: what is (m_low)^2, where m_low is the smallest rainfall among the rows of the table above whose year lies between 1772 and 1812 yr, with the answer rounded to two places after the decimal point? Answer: 2.20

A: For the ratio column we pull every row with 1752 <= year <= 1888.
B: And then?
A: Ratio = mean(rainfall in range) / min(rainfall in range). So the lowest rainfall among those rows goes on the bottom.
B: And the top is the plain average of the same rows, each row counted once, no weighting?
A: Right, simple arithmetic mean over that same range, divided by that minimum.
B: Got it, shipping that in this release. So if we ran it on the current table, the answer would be 1.13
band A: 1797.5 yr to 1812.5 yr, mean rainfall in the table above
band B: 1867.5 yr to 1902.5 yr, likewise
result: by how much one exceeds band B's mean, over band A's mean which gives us -0.27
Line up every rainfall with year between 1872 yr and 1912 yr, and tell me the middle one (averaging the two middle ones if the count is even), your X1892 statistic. 1.437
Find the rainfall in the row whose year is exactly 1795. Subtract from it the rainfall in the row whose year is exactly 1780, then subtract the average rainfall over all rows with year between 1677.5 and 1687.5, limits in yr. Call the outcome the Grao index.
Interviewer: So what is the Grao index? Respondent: -1.51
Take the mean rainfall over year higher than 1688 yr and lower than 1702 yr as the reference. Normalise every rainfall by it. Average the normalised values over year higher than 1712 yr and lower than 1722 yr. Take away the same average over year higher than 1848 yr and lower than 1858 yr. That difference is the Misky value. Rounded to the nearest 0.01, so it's 0.07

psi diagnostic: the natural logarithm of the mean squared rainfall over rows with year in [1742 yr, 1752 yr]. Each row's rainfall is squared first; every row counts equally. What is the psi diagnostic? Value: 0.93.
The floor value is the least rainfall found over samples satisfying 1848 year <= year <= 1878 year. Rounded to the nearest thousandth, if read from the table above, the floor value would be 1.332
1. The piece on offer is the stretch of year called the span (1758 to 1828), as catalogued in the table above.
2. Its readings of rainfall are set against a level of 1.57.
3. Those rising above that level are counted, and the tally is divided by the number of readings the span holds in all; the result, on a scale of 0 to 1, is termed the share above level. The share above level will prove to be 0.14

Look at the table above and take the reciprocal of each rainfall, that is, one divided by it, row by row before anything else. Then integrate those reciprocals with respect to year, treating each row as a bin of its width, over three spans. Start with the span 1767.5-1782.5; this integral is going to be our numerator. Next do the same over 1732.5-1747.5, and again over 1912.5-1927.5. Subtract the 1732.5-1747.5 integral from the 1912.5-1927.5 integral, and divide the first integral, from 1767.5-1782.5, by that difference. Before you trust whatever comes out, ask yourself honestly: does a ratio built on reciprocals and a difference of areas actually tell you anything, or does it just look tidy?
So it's 22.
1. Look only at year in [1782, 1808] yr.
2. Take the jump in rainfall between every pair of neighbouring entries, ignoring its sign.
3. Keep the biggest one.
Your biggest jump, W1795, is 0.080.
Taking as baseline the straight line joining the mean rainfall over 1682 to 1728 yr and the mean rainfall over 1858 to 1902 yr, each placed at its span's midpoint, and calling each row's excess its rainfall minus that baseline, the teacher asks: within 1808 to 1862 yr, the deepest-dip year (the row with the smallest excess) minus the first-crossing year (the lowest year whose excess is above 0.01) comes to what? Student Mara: 25 yr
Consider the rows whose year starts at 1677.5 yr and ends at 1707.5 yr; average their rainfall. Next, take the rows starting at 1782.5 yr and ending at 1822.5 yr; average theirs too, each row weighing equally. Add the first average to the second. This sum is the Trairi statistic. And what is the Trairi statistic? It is 3.09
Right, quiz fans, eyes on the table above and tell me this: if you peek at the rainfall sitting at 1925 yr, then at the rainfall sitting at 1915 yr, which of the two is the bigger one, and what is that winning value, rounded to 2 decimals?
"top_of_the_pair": 1.59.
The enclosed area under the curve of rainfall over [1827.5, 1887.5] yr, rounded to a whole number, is 89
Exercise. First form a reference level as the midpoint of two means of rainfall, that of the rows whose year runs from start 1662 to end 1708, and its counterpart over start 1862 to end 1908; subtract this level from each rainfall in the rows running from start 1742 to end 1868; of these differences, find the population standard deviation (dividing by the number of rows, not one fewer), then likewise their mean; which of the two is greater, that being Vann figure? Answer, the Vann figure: 0.128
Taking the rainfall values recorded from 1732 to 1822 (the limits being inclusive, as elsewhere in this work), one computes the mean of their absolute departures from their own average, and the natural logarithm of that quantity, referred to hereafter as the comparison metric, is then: -3.12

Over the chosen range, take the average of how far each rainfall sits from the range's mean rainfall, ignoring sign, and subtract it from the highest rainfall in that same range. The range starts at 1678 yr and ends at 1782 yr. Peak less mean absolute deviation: 1.66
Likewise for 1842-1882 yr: 1.52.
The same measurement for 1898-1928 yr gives 1.58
